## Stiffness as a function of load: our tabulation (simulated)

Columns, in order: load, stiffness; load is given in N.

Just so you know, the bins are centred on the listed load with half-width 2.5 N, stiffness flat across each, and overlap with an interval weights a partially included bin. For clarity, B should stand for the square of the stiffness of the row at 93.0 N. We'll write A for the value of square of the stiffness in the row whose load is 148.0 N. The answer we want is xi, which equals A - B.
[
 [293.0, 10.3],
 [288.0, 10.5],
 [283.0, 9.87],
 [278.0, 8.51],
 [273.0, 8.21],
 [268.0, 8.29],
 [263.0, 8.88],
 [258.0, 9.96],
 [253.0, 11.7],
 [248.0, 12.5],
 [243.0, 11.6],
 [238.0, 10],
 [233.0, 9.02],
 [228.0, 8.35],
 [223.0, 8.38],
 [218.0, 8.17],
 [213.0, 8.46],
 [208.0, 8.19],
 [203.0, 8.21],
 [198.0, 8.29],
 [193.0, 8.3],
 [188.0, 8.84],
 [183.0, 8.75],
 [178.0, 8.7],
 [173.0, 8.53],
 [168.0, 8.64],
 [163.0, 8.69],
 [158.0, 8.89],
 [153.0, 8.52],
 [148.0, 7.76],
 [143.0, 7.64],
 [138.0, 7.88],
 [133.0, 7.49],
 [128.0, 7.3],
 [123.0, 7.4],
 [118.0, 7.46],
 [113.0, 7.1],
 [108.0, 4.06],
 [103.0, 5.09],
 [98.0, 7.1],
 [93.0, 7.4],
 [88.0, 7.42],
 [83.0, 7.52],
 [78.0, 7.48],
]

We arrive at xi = 5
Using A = 60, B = 55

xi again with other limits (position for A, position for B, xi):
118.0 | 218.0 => -11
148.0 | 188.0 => -18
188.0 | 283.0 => -19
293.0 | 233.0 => 25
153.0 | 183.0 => -4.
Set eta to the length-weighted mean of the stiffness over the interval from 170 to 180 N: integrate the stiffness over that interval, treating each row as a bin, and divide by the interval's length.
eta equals 8.6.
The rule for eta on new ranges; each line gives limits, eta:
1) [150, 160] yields 8.6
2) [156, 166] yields 8.8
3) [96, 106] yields 5.9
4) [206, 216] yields 8.3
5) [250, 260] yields 11.0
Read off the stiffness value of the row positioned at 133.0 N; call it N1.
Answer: 7.49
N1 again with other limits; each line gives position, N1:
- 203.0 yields 8.21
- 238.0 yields 10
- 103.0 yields 5.09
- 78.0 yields 7.48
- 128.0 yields 7.3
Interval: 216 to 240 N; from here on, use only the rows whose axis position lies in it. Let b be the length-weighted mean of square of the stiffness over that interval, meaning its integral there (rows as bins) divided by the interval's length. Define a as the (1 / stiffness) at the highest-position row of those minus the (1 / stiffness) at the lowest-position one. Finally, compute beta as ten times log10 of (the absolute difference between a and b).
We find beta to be 18.9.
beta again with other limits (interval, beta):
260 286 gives 18.9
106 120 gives 16.2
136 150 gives 17.8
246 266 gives 20.6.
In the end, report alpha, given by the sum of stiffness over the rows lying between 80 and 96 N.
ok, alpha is 22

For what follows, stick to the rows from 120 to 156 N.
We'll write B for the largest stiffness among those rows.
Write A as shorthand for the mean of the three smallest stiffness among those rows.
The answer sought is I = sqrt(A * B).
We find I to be 7.9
